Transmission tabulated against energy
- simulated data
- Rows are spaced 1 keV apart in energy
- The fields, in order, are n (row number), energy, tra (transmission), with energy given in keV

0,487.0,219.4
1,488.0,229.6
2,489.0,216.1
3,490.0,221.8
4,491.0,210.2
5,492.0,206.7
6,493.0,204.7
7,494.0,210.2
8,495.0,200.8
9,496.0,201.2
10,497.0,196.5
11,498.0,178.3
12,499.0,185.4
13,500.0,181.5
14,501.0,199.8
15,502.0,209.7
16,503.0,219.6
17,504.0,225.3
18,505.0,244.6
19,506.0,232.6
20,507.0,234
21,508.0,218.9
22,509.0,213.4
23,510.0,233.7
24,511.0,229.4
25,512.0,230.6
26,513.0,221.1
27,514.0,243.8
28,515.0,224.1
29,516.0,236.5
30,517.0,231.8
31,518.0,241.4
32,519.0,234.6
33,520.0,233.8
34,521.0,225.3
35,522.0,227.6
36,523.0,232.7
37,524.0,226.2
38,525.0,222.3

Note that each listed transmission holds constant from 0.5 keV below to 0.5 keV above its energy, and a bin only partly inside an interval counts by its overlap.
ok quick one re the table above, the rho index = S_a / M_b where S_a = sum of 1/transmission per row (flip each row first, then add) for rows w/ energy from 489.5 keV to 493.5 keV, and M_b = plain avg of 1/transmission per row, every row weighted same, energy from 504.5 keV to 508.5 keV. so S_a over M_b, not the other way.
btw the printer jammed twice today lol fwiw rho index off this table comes 4.41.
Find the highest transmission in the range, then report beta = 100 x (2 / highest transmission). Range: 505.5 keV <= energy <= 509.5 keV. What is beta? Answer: 0.85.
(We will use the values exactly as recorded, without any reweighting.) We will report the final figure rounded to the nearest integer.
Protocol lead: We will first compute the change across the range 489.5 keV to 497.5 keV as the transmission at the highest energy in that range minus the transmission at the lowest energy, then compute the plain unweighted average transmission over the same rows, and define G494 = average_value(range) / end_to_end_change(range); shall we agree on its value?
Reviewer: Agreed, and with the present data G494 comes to -8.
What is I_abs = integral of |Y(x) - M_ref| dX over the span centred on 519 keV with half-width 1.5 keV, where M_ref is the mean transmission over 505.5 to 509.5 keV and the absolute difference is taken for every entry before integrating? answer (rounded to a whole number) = 36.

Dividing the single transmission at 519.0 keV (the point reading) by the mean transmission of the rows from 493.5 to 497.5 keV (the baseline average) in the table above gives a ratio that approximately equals 1.16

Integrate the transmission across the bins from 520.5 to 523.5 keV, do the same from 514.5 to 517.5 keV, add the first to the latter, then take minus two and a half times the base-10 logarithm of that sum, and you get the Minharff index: -7.85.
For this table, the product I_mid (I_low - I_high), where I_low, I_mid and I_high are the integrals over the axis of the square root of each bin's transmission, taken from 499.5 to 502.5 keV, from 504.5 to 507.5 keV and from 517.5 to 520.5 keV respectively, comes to -187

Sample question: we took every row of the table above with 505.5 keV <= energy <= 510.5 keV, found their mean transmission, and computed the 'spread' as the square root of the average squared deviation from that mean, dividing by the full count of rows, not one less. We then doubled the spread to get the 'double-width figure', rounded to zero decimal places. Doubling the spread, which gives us 17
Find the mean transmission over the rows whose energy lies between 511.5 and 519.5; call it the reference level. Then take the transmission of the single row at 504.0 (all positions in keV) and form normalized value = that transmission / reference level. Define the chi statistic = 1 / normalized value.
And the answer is 1.03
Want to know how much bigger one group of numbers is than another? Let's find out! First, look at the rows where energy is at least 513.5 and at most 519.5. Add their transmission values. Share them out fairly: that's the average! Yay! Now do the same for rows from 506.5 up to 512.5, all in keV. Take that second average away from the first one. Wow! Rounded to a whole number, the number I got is 9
